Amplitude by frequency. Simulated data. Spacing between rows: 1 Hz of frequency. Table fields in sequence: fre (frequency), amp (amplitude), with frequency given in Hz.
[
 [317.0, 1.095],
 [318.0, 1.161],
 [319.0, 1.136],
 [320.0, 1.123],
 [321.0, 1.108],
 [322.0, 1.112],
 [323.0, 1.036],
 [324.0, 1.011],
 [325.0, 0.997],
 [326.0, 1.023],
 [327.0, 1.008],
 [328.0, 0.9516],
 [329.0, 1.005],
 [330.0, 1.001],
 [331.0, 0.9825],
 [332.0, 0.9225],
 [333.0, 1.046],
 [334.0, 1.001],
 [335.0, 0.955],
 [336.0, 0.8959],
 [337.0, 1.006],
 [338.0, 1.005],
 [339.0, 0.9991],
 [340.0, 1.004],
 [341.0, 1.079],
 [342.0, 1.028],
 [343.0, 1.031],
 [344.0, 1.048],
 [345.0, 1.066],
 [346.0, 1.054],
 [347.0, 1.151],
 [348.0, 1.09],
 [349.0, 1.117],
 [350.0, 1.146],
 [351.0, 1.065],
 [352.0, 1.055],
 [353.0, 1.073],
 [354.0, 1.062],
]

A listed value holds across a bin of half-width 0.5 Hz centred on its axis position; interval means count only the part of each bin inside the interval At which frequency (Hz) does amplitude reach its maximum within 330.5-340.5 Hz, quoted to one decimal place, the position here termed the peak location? 333.0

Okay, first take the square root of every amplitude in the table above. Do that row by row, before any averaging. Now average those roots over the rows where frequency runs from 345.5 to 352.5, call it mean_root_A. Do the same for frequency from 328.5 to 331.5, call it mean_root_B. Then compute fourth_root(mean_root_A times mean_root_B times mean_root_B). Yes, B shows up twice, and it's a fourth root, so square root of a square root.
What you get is 1.01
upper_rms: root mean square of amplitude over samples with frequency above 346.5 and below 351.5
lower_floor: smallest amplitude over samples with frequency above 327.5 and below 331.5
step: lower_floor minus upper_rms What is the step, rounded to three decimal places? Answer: -0.163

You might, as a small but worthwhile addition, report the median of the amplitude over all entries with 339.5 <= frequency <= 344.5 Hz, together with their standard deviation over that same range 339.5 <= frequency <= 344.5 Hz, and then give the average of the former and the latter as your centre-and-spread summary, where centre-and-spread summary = 0.53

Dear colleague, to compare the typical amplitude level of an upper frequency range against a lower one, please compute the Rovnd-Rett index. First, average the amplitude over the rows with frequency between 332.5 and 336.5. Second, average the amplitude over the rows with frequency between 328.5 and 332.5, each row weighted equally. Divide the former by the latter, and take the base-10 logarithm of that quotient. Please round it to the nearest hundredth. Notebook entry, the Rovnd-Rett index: 0.00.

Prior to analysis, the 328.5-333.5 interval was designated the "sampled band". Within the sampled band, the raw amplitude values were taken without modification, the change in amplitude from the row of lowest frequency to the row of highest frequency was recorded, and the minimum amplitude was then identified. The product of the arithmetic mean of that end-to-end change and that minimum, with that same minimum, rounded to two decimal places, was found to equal 0.44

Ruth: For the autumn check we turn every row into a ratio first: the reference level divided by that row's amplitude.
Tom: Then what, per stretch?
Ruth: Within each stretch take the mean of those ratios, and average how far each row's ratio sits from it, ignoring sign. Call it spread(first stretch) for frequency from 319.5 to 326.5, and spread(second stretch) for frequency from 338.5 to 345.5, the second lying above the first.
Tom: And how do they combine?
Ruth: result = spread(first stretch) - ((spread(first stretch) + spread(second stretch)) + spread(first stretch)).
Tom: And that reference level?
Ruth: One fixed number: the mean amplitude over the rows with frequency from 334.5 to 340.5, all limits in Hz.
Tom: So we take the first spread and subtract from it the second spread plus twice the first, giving -0.063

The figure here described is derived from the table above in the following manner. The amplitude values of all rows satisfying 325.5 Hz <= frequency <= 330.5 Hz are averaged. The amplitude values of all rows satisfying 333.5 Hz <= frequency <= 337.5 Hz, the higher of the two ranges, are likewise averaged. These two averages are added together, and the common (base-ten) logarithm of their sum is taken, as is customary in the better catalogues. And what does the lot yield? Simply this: 0.293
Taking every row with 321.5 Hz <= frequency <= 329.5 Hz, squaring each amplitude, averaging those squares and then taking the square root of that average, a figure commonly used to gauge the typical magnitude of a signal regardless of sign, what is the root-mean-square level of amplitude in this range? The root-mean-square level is 1.02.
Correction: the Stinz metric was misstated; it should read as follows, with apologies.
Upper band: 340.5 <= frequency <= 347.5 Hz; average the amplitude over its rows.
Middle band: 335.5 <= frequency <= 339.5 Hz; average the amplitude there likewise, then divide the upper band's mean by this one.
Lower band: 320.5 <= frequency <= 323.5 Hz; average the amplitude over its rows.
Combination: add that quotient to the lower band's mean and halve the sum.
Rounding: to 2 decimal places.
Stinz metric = 1.09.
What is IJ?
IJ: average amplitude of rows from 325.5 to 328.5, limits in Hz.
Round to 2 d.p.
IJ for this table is 0.99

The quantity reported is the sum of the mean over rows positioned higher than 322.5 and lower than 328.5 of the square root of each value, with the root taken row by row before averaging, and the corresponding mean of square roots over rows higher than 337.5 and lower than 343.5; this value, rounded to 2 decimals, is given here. 2.01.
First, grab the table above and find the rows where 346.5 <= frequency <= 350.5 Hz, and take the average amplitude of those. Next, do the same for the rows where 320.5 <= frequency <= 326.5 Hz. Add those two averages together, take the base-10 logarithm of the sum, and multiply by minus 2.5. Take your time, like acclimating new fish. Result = -0.84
